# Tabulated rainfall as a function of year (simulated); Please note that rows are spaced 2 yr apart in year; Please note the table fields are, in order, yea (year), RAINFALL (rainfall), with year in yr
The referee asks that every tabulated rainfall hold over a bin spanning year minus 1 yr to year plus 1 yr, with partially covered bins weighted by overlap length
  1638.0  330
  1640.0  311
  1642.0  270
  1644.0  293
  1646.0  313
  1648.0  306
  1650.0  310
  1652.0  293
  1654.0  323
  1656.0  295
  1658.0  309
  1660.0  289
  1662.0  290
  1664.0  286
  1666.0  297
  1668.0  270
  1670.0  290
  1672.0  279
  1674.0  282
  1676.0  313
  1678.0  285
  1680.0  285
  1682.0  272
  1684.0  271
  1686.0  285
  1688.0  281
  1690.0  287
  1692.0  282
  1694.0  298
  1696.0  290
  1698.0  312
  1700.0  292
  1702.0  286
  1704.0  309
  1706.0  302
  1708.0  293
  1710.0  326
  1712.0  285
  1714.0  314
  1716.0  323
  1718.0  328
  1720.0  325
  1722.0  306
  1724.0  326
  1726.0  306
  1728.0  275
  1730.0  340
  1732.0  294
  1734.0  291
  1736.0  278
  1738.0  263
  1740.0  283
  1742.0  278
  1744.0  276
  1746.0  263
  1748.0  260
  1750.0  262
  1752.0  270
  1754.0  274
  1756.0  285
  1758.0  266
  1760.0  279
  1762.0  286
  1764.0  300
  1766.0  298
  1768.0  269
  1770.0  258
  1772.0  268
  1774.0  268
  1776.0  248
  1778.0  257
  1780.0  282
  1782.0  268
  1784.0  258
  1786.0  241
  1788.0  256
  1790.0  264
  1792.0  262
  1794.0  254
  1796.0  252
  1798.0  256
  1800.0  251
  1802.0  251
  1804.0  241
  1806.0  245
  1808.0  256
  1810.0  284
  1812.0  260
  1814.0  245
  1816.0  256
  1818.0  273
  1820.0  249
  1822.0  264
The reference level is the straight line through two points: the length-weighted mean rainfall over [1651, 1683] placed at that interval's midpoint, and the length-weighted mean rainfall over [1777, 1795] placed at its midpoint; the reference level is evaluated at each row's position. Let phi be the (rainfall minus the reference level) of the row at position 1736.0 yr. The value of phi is 5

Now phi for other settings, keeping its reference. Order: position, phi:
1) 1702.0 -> 4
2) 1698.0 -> 29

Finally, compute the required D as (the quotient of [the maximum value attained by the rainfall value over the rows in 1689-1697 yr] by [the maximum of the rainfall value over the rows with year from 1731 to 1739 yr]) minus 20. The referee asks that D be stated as -19.0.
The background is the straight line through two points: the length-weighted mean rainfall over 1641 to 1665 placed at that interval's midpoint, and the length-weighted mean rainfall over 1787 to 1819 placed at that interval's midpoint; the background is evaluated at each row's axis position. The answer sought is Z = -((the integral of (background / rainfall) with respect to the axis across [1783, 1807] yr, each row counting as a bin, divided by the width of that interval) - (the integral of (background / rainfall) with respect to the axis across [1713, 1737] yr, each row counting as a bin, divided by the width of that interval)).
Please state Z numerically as -0.121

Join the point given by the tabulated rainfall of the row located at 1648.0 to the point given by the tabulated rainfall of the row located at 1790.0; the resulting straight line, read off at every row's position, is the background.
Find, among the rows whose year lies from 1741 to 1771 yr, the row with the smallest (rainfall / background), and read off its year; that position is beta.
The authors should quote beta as 1748.0 yr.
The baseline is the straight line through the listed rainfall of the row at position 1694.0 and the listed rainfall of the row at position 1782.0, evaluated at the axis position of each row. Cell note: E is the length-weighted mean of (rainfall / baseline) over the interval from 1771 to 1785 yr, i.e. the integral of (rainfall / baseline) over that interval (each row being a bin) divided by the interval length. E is 0.98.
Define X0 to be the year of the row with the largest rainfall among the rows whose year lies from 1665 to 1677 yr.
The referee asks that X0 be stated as 1676.0 yr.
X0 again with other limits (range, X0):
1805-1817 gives 1810.0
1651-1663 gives 1654.0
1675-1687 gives 1676.0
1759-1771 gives 1764.0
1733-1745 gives 1734.0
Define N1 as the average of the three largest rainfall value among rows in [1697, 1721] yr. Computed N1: 326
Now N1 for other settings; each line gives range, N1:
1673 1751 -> 331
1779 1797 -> 271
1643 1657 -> 315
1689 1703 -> 301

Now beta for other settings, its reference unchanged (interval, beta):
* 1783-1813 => 1786.0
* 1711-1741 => 1738.0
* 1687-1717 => 1688.0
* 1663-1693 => 1668.0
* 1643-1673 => 1668.0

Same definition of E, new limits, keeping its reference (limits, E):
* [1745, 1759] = 0.97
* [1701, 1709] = 1.01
